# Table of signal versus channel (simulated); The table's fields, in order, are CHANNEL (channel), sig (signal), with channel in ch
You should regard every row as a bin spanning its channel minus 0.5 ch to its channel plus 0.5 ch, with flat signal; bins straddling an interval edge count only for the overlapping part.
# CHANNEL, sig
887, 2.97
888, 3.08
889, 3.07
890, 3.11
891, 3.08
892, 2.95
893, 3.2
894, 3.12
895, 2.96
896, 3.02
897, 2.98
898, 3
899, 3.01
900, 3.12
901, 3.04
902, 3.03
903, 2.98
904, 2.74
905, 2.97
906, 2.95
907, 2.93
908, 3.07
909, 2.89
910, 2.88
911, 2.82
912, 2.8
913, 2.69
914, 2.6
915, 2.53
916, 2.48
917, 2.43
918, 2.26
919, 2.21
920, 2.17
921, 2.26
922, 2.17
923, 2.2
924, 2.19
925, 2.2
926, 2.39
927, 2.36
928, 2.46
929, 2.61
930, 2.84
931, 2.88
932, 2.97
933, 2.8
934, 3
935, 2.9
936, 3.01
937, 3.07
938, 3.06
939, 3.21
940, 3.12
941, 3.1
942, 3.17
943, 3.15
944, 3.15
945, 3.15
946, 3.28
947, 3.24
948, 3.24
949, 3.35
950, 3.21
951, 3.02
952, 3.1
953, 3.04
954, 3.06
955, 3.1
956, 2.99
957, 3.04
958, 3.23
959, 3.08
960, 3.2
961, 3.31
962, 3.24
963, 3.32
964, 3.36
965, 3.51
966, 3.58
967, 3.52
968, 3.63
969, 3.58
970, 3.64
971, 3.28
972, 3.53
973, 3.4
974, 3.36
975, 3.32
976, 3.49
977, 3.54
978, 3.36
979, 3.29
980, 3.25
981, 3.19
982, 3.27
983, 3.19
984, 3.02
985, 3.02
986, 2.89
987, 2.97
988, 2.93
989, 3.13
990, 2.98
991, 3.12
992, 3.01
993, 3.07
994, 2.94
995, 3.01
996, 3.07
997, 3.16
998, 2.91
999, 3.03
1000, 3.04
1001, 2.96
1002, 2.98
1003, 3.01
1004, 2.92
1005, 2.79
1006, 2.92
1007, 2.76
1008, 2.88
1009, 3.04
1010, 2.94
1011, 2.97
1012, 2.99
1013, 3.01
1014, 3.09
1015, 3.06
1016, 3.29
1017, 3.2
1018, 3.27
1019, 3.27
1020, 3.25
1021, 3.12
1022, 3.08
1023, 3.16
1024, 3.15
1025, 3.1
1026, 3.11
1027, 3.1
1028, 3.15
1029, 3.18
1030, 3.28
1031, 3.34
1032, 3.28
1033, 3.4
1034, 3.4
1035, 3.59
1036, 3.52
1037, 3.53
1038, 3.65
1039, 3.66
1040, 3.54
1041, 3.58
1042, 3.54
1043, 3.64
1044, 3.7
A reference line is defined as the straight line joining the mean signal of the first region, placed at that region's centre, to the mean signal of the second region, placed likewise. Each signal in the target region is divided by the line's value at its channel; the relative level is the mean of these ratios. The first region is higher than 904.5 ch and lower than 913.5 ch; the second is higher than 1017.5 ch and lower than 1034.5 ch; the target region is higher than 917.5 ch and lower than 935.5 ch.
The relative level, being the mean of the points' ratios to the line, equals 0.85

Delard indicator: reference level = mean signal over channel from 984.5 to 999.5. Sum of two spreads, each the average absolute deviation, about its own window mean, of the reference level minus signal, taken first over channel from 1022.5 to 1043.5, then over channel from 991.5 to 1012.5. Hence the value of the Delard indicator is 0.25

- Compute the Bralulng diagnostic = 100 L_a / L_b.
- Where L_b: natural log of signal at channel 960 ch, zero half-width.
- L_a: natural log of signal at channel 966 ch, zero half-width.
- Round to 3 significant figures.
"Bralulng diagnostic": 110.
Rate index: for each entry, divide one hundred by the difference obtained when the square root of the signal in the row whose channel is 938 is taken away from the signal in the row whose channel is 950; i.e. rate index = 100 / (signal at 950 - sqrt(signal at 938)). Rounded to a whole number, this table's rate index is 68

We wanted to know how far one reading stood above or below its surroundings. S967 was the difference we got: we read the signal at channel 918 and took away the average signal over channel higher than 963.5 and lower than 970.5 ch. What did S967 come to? -1.3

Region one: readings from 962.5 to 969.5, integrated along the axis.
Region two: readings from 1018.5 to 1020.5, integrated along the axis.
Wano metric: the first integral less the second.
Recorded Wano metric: 18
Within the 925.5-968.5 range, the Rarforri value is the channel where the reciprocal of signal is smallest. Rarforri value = 968 ch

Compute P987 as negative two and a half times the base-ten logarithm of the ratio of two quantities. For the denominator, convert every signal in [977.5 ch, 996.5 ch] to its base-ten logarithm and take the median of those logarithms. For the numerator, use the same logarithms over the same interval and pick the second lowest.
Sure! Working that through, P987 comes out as 0.046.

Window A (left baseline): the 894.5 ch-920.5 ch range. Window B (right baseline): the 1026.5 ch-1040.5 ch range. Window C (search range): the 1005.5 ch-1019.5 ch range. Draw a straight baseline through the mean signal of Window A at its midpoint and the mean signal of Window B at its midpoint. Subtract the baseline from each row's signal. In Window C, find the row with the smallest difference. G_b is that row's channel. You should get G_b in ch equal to 1007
